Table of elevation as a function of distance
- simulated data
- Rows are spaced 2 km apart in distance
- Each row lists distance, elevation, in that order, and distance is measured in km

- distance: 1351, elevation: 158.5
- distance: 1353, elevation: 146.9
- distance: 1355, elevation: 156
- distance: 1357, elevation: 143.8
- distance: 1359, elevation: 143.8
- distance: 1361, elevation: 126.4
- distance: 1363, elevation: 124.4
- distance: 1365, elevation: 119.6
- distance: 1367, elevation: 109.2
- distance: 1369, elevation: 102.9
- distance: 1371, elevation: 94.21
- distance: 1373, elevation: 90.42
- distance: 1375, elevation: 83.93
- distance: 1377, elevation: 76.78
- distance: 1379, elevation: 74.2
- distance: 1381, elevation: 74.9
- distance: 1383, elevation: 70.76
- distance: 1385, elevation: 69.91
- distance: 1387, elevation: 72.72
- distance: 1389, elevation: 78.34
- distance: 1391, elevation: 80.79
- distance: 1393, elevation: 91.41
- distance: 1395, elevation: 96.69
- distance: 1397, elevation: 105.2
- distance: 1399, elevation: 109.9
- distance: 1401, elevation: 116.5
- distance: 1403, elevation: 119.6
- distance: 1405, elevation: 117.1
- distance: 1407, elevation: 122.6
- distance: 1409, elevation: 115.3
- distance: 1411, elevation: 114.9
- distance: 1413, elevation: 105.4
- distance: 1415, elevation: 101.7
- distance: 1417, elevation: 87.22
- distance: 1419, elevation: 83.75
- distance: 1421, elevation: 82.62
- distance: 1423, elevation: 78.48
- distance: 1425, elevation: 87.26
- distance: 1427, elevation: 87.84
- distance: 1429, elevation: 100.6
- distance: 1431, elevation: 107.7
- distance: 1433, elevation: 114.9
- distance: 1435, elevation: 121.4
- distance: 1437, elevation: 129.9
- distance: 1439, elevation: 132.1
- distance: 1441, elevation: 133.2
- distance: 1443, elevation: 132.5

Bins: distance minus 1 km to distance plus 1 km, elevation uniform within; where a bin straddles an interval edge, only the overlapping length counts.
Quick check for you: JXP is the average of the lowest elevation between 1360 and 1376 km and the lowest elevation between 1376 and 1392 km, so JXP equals 77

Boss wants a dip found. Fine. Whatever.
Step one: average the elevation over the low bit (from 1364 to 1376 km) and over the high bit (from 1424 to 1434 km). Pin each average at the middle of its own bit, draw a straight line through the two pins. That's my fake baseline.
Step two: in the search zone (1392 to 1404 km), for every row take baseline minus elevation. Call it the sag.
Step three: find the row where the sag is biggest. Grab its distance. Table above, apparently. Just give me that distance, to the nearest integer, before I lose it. 1393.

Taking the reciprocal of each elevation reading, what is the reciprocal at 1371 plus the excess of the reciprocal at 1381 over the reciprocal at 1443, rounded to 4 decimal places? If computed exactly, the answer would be 0.0164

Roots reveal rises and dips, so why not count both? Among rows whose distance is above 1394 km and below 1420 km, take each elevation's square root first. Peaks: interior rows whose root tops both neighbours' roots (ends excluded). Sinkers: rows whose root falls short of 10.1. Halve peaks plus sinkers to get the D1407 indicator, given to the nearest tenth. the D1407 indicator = 3.0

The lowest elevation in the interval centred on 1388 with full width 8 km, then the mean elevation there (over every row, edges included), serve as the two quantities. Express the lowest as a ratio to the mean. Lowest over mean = 0.93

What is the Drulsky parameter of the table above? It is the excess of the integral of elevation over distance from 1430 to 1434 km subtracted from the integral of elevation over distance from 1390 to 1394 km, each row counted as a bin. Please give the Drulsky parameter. -101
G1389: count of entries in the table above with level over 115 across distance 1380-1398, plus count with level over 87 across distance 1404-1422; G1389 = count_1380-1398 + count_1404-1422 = 7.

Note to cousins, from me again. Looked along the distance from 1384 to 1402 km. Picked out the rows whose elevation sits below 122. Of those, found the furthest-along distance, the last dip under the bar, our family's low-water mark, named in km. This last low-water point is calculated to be 1401 km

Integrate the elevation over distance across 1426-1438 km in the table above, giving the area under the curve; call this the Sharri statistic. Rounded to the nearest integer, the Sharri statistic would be 1325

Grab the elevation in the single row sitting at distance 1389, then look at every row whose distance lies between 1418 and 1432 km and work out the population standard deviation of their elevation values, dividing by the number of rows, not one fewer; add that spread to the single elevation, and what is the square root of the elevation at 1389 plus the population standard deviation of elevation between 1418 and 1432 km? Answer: 9.4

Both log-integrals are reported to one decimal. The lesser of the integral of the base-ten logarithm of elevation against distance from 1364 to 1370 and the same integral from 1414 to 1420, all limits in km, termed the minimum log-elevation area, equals 11.7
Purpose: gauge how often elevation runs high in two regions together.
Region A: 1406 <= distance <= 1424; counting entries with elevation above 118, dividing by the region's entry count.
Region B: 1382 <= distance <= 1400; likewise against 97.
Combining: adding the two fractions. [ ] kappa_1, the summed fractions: 0.33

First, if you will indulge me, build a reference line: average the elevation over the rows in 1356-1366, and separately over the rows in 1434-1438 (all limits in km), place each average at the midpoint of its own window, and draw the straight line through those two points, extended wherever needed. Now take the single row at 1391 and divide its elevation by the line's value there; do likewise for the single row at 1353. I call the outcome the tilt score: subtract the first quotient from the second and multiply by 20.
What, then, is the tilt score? 9.7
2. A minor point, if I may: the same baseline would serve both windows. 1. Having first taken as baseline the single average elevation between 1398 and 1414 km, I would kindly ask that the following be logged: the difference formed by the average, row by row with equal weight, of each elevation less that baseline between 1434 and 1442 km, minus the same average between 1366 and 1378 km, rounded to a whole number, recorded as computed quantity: 36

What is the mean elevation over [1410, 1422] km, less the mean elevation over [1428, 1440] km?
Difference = -22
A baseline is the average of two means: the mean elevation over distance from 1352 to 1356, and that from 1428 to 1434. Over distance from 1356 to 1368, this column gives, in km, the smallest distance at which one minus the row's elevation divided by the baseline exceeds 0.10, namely 1367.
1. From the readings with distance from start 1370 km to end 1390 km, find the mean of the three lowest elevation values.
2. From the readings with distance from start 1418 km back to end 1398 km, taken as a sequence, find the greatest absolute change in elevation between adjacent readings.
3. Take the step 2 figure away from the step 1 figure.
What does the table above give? 57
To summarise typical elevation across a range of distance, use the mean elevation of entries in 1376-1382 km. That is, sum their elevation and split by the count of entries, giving 75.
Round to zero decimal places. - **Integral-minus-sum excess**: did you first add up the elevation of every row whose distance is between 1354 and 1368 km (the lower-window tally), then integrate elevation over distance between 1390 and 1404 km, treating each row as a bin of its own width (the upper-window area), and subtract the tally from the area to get 517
